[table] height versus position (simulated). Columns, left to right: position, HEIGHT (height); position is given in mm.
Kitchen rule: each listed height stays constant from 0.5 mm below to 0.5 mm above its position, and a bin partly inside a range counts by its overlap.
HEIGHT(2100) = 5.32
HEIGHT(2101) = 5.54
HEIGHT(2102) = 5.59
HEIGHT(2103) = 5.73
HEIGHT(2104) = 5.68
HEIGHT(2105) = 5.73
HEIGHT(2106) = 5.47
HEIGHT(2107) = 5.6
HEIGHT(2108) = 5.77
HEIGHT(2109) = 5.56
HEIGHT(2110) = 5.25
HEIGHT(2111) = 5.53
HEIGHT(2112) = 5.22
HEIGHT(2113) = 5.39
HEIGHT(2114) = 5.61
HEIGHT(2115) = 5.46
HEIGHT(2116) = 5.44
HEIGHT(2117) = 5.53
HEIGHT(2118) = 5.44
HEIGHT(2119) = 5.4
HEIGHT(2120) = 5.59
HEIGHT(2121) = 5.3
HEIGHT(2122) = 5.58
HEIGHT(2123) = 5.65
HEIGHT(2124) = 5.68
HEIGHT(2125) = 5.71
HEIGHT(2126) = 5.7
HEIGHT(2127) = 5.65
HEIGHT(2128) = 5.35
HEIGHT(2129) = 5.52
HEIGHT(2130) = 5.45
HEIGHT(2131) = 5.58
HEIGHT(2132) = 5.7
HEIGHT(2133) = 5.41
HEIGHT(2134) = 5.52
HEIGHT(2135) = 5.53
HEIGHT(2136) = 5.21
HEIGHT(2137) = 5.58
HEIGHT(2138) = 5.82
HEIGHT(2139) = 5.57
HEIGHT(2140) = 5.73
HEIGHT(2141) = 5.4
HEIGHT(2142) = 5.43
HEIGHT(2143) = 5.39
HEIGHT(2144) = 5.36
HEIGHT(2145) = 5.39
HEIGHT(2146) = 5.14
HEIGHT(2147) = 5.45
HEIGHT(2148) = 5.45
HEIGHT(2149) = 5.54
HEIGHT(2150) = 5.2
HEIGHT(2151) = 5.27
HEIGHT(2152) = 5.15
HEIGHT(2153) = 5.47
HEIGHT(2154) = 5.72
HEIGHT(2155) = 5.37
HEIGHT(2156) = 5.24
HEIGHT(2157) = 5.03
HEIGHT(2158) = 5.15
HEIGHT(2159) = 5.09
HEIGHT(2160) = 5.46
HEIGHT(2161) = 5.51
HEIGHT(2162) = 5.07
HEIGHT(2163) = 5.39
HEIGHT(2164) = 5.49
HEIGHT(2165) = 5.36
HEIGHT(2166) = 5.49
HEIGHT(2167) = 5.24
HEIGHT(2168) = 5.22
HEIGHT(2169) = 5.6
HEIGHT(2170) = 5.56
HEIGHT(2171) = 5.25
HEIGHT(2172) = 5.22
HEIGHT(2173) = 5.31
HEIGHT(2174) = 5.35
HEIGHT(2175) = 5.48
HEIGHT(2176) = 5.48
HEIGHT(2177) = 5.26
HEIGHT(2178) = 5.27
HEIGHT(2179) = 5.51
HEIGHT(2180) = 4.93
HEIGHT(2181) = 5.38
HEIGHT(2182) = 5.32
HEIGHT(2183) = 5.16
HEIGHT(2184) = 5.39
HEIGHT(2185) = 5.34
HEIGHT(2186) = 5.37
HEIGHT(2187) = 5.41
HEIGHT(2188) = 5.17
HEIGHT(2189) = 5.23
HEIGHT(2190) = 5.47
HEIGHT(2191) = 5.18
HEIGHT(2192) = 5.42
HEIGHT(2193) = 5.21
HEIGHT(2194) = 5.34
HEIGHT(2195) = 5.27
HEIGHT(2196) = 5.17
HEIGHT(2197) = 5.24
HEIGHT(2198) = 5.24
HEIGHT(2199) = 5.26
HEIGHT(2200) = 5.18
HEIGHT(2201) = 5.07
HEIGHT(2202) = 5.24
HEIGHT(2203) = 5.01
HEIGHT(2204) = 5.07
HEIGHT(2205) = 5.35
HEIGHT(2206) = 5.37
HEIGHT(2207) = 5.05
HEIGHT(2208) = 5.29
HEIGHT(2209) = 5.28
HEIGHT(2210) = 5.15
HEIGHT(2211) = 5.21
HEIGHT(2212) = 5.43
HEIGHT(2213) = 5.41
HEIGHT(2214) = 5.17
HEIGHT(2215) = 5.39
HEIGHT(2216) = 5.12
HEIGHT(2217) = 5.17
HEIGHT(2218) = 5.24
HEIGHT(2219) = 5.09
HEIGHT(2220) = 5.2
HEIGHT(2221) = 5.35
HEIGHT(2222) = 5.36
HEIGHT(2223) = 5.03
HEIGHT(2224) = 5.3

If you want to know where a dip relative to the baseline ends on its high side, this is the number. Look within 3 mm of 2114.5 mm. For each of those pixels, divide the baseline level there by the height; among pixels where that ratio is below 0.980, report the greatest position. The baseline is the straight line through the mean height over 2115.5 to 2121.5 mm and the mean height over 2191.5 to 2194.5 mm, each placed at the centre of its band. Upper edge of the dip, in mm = 2114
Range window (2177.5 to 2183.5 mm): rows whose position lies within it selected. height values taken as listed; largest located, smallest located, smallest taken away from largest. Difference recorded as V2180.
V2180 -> 0.6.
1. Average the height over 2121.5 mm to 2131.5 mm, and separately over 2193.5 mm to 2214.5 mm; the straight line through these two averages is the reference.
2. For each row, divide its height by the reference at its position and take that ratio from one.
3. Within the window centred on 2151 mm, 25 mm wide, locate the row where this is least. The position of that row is 2154 mm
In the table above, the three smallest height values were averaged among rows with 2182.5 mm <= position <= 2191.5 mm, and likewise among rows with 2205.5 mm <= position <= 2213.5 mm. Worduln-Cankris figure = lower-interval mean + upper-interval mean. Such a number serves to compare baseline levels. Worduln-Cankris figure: 10.3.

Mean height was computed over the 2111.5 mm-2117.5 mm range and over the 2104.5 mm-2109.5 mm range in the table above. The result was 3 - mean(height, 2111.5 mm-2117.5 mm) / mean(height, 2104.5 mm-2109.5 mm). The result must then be 2.03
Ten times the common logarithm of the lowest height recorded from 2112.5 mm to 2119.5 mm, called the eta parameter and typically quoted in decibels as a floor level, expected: 7.3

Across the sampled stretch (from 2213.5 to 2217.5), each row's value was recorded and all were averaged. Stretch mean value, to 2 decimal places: 5.21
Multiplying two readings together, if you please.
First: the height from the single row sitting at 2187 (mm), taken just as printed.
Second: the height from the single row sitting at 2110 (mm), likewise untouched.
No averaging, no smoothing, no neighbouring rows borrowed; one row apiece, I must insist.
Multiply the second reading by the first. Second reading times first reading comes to 28.4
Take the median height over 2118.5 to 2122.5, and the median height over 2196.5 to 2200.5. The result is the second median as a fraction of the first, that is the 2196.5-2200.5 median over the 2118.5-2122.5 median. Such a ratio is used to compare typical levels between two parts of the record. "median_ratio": 0.954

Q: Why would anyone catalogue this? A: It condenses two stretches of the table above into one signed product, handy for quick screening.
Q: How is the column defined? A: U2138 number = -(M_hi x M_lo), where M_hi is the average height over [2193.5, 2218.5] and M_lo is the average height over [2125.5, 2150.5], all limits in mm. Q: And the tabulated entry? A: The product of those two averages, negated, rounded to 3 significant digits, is -28.7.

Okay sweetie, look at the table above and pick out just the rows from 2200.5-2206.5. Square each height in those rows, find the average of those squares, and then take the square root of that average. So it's 5.19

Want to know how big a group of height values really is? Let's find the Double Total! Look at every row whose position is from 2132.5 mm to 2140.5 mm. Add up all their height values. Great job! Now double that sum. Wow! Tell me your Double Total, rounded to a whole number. 89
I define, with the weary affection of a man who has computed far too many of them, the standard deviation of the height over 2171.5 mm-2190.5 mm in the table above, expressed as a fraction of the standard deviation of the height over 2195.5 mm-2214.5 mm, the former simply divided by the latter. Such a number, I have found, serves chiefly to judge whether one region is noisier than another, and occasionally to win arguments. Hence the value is 1.2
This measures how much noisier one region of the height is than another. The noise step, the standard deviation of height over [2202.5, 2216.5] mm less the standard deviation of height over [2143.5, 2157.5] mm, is -0.04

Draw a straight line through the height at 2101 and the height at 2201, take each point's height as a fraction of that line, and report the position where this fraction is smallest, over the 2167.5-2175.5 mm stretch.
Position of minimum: 2168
